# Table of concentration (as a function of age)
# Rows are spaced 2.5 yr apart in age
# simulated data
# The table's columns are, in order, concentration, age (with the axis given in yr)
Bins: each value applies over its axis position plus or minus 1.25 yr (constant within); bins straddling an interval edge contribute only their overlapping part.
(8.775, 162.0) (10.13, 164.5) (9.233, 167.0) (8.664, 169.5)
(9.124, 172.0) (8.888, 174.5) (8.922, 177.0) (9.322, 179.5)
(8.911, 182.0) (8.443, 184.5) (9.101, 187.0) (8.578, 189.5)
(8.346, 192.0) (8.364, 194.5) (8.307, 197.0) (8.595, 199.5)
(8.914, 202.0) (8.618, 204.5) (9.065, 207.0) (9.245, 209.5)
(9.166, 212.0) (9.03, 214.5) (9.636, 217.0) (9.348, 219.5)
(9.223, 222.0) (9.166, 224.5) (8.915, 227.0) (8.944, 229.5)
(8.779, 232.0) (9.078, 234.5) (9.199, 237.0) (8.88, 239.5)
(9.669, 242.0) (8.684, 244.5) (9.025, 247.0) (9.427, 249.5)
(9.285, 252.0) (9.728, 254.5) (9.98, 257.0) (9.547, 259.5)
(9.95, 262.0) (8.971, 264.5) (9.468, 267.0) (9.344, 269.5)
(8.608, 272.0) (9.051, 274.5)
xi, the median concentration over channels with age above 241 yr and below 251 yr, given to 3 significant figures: 9.23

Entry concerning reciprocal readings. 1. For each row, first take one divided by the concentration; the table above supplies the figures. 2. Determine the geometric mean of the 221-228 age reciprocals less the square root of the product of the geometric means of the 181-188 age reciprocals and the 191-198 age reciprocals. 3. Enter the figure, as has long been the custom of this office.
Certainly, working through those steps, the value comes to -0.0068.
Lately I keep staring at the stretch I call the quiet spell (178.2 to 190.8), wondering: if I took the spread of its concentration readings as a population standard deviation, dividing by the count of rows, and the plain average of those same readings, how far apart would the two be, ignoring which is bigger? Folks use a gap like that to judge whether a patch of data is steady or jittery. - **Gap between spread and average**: 8.5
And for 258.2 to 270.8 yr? 9.1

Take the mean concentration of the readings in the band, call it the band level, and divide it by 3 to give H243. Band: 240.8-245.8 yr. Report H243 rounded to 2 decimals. 3.06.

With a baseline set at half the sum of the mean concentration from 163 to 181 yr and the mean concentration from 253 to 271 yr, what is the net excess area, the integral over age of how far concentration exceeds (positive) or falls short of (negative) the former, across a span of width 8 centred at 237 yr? -2.4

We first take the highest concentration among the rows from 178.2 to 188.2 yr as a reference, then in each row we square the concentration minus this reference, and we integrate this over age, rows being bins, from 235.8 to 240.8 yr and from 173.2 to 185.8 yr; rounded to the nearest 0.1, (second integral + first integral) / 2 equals 1.9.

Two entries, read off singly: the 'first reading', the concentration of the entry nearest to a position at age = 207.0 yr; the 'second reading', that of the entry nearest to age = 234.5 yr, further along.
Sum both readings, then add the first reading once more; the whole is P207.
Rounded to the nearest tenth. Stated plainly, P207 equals 27.2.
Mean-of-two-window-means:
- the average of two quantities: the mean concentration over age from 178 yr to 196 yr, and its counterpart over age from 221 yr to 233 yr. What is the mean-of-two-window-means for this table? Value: 8.86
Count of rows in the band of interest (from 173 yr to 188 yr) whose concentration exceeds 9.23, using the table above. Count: 1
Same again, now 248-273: 8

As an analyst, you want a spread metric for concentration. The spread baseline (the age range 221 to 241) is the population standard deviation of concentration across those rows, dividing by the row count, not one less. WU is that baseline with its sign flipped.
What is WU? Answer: -0.16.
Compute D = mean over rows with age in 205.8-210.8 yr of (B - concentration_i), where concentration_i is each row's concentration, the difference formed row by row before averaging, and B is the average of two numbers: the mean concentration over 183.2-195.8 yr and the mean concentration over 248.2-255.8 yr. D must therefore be -0.132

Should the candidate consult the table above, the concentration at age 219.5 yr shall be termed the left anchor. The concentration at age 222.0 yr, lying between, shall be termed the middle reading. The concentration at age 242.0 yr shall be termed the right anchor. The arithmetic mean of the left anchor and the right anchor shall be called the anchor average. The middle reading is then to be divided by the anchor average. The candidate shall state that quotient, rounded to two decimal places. 0.97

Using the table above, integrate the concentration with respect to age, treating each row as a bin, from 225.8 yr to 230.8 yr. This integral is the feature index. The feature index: 45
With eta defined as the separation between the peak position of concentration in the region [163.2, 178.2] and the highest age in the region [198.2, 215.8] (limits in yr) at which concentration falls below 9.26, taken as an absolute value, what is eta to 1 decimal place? 50.0 yr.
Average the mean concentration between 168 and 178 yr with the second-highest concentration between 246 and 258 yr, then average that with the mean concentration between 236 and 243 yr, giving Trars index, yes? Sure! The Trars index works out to 9.28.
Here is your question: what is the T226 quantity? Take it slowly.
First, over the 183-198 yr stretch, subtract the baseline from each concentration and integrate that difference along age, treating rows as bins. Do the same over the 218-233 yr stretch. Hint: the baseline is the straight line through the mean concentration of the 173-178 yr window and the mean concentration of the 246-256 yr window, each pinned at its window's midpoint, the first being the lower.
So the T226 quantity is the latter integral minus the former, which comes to 5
